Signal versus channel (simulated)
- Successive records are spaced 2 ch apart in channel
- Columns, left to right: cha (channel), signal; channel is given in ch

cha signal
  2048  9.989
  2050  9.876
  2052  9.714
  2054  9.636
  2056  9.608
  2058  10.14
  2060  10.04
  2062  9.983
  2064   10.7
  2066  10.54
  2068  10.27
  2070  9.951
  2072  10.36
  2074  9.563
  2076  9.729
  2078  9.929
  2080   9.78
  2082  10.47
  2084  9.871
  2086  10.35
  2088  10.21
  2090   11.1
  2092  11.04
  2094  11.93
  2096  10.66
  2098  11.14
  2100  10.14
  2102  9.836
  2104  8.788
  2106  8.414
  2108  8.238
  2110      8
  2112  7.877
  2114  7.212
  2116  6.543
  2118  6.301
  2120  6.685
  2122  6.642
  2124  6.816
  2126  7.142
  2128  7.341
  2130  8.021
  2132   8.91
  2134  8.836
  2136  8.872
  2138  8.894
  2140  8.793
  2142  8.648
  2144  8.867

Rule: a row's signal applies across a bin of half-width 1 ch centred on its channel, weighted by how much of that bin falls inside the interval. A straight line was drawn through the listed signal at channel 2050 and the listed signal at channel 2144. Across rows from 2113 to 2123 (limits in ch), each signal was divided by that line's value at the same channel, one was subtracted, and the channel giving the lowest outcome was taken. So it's 2118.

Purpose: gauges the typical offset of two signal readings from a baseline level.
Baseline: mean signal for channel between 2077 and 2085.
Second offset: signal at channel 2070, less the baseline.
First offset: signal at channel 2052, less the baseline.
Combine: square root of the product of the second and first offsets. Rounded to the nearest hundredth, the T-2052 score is 0.14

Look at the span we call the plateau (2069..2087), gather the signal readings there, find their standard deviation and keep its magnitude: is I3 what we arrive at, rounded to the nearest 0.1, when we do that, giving 0.3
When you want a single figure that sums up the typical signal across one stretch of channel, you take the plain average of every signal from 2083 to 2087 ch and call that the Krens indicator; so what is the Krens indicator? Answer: 10.1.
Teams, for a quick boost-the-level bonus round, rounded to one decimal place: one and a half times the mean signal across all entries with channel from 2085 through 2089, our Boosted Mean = 15.4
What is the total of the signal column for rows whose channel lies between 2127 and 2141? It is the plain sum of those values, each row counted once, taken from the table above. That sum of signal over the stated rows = 60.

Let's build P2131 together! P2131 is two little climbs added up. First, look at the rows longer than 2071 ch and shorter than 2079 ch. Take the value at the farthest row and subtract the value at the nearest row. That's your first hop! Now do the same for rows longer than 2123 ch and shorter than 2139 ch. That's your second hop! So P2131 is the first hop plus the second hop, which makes 1.6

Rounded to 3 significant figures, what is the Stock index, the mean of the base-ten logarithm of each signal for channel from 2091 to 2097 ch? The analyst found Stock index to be 1.05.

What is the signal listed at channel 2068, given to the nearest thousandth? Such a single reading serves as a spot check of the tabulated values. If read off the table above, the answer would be 10.270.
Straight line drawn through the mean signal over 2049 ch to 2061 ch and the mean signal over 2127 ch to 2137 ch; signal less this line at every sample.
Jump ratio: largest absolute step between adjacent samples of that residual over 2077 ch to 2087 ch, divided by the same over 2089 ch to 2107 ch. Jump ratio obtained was 0.6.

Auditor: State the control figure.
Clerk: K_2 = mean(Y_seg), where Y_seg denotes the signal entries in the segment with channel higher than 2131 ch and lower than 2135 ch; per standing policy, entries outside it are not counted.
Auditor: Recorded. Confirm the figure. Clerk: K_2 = 8.9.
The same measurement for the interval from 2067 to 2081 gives 9.9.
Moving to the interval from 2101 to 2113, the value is 8.5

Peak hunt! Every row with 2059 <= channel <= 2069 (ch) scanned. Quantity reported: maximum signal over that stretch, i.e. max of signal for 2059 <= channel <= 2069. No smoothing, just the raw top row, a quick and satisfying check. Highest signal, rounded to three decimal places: 10.700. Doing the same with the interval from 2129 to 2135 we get 8.910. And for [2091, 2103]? 11.930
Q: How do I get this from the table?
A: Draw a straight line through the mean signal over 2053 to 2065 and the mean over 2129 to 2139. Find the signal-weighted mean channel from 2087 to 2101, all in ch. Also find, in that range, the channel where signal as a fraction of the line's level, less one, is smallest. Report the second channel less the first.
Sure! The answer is -6.0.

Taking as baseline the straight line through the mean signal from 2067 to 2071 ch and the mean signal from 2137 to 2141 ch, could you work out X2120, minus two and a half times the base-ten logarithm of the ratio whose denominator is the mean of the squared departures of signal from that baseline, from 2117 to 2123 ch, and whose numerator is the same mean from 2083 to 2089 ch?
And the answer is 4.1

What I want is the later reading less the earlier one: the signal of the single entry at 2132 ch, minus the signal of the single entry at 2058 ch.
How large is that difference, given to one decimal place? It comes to -1.2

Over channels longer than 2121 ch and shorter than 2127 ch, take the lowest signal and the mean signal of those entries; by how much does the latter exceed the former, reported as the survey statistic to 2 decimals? 0.22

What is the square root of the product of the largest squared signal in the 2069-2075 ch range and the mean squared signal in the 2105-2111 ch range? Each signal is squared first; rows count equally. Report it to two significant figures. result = 85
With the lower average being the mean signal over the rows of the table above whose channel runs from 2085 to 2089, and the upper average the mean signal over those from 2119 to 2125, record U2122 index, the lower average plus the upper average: 17.0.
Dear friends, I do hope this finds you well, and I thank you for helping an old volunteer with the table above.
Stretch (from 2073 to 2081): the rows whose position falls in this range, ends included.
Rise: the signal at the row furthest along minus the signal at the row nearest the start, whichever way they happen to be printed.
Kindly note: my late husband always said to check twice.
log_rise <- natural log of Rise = -1.5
